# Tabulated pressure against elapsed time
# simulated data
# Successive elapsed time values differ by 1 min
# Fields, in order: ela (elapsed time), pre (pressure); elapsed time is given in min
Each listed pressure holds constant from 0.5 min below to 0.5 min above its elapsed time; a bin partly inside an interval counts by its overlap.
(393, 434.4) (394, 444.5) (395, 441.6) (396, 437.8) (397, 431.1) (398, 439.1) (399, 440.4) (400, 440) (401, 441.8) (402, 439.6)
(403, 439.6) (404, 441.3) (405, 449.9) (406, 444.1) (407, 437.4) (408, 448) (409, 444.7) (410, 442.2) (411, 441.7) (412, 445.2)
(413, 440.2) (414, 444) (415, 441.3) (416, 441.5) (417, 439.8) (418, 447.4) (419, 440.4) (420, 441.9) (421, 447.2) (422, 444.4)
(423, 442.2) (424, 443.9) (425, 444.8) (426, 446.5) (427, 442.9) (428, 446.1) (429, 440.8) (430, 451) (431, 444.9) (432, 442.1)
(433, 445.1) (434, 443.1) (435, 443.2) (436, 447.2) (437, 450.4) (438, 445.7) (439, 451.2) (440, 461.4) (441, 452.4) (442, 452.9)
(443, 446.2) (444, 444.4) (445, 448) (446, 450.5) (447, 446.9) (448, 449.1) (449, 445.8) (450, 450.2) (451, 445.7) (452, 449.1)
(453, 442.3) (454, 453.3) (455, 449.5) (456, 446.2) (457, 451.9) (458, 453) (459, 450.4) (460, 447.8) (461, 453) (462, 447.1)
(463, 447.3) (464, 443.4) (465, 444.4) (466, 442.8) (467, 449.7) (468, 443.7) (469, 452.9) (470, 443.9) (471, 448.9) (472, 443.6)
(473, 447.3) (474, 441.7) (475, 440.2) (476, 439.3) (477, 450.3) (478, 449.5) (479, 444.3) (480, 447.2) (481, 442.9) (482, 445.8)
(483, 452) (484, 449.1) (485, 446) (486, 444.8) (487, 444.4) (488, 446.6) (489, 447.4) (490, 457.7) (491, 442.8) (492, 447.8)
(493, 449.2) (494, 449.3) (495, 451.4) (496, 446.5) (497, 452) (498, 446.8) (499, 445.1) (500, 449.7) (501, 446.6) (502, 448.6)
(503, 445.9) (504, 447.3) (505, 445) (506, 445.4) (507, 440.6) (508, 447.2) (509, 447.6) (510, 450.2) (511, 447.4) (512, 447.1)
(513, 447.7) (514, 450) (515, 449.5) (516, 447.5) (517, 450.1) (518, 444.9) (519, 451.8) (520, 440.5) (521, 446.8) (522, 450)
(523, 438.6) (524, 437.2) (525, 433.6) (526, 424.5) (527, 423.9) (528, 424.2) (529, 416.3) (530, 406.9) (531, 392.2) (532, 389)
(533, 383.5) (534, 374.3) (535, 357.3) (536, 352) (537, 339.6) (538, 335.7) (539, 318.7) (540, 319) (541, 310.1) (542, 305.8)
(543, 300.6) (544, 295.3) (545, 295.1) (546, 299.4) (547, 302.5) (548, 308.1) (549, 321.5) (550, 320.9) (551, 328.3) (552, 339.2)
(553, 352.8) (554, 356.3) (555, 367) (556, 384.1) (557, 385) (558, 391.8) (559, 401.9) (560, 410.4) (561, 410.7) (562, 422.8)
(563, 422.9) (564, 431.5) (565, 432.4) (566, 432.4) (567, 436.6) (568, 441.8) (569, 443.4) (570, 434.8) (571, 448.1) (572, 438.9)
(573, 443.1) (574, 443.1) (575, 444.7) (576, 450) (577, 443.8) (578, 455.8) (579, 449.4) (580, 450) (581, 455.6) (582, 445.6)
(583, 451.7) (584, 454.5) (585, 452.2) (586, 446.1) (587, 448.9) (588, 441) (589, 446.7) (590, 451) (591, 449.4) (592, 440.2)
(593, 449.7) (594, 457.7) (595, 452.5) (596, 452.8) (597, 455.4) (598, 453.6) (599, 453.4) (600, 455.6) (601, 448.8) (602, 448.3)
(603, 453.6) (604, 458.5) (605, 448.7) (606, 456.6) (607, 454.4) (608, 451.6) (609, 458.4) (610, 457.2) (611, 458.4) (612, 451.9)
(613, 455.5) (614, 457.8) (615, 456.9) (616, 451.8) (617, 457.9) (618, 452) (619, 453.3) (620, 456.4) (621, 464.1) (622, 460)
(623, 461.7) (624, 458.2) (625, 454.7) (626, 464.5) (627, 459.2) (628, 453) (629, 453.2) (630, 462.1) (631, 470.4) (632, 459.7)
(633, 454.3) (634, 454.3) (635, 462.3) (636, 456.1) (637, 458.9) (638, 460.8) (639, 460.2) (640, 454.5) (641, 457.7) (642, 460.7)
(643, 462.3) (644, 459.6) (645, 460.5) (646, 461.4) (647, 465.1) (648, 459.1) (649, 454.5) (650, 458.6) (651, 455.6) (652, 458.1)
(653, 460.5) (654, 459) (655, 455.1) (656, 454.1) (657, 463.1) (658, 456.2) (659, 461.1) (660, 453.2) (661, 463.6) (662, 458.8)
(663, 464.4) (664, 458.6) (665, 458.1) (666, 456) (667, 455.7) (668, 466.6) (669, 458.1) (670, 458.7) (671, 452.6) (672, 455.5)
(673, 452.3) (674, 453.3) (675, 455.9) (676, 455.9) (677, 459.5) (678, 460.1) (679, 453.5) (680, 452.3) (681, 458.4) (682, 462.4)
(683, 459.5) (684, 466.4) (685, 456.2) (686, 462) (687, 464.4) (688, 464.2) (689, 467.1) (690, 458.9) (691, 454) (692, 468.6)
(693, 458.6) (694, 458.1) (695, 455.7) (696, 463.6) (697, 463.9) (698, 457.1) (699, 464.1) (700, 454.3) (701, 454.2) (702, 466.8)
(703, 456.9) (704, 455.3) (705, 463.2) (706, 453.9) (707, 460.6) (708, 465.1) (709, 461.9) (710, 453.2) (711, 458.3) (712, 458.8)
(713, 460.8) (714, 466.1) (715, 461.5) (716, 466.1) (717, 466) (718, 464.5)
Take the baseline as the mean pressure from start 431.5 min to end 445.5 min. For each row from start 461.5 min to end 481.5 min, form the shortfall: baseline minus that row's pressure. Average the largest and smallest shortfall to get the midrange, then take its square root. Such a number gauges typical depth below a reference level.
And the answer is 1.4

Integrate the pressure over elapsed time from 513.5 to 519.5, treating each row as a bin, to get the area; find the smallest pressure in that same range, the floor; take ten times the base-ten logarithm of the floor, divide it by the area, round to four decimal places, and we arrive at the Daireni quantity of 0.0098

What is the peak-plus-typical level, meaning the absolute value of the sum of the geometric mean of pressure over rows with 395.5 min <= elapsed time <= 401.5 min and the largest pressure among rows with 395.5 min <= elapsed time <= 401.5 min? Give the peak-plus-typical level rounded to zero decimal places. 880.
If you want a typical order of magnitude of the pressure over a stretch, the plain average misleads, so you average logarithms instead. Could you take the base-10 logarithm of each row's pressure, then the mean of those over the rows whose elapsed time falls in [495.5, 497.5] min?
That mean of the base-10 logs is 2.652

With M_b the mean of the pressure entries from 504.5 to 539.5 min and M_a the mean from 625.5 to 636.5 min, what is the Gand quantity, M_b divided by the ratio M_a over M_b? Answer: 384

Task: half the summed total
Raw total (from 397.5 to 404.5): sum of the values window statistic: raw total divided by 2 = 1541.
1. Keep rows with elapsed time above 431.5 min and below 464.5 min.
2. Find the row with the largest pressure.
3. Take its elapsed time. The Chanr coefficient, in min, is 440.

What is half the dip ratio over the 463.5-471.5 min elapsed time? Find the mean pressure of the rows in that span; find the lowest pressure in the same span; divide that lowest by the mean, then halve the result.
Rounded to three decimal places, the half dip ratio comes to 0.496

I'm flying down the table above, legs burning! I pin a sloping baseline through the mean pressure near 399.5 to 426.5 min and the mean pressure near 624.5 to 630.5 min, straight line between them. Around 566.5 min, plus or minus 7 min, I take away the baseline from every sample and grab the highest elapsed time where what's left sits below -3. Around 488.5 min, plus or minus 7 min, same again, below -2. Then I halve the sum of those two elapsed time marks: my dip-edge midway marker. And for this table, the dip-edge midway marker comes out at 532.0 min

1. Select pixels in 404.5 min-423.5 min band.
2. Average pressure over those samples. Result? 443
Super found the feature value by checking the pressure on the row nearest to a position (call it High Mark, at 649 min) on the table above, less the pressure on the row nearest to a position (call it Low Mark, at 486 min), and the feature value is 10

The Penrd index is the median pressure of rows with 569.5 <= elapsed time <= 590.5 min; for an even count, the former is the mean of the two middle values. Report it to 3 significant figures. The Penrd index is 448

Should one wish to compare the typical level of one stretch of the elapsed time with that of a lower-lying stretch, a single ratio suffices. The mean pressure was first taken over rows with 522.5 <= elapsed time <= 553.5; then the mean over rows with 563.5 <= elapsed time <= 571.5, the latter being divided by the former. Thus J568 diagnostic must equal 1.23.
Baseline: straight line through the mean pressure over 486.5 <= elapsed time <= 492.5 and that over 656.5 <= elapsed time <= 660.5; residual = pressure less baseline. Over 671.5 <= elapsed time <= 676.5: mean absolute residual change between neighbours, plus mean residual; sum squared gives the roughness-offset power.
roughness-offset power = 10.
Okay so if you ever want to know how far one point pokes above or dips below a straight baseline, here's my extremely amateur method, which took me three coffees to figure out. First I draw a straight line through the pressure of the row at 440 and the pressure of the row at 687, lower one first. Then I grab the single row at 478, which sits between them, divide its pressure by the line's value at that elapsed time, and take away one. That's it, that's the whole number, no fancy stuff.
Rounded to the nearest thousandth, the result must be -0.027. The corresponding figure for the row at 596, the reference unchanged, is -0.023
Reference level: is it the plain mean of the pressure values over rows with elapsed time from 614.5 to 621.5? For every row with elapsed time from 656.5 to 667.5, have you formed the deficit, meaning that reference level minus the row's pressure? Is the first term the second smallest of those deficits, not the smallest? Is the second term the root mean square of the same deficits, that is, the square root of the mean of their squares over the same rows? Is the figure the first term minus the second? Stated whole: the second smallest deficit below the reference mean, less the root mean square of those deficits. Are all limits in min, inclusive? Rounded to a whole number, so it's -12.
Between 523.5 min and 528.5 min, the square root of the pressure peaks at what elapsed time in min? 524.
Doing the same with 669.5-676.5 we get 670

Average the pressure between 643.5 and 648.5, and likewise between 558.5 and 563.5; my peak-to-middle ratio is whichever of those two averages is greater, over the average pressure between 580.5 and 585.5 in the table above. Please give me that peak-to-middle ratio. 1.02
